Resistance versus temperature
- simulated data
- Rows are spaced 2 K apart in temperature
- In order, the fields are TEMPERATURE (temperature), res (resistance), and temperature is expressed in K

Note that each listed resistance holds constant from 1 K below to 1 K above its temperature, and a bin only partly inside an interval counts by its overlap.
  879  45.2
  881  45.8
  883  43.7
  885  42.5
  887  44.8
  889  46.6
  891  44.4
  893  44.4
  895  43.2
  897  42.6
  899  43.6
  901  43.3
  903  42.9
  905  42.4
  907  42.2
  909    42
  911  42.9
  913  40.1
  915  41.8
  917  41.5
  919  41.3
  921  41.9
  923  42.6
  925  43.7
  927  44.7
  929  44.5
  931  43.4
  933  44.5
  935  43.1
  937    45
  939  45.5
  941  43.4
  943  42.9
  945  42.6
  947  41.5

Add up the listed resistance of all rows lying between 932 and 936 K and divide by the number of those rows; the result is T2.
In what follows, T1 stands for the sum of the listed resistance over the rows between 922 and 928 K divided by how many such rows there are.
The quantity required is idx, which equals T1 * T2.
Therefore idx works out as 1913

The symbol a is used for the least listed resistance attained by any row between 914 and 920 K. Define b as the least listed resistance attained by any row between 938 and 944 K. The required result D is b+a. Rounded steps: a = 41.3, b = 42.9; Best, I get 84.2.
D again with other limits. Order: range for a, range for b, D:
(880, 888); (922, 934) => 85.1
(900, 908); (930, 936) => 85.3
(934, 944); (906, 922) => 83.0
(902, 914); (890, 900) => 82.7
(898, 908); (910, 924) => 82.3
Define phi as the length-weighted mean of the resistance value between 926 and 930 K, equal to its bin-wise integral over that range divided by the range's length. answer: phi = 44.6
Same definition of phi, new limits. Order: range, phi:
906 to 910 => 42.1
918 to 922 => 41.6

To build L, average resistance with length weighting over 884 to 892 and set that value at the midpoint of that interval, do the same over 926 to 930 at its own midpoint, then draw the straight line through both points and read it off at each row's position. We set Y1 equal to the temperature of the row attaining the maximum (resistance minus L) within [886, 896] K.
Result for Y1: 889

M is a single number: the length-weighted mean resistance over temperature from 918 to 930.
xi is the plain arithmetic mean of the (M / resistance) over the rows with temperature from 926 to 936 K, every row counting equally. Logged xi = 0.98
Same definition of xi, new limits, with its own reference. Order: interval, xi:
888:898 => 0.98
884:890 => 0.97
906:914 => 1.03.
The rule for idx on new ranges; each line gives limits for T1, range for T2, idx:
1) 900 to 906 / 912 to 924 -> 1780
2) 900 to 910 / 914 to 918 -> 1773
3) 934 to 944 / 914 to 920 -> 1827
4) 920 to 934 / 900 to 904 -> 1880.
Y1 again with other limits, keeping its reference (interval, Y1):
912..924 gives 923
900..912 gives 901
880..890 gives 889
